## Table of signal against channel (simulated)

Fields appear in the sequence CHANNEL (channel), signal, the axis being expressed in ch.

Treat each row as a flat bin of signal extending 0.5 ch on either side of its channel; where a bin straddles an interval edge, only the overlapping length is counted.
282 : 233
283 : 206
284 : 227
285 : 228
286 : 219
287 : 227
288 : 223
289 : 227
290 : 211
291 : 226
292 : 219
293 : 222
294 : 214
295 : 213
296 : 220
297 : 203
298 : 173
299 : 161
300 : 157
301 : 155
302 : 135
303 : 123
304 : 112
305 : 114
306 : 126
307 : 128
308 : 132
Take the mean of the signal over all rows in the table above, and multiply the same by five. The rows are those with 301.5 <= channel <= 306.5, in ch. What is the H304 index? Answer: 610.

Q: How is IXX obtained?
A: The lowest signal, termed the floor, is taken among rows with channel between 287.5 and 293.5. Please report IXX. 211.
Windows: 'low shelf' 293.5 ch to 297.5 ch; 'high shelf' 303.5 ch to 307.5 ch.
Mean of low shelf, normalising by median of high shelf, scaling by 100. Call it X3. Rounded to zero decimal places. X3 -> 177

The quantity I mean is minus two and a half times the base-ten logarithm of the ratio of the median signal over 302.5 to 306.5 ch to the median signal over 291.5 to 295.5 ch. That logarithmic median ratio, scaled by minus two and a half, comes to 0.65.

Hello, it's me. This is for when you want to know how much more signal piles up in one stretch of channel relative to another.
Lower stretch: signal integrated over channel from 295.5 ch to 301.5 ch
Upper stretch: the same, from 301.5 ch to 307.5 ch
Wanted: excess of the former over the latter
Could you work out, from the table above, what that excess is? 331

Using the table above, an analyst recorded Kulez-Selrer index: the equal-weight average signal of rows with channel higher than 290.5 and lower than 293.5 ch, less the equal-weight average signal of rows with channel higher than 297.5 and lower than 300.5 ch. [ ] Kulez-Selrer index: 59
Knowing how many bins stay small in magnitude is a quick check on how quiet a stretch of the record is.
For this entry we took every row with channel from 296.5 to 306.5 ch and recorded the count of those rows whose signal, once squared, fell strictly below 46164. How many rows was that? 10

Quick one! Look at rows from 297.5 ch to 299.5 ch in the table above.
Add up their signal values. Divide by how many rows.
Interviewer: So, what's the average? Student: 167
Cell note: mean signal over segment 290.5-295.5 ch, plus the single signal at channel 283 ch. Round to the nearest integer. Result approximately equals 425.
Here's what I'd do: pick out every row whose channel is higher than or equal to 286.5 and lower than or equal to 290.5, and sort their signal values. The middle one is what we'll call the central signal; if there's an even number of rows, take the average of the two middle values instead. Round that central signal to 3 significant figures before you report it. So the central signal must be 225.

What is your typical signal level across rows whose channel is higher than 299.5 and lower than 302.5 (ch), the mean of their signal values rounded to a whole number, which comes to 149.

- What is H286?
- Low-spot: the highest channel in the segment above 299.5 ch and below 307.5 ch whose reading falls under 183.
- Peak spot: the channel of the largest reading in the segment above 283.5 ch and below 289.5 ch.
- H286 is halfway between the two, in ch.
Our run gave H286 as 296.0 ch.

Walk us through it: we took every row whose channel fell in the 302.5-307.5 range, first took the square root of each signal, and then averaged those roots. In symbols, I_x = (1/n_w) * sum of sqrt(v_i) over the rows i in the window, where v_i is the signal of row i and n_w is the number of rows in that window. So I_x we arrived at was 11.0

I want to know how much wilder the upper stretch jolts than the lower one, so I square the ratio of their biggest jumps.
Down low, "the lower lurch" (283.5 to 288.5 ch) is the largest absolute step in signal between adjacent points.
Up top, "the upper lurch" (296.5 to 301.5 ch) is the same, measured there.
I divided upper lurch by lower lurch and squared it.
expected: 11.1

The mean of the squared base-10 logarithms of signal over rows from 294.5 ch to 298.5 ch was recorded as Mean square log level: 5.3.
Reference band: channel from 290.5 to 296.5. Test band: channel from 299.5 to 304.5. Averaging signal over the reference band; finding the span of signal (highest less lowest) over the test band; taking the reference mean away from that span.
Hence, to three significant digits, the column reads -174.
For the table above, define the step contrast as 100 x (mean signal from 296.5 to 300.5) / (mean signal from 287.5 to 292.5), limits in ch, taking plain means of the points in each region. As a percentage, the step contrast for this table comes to 78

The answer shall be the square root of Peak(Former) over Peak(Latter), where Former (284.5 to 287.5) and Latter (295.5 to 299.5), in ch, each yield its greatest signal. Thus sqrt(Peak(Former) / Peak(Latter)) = 1.02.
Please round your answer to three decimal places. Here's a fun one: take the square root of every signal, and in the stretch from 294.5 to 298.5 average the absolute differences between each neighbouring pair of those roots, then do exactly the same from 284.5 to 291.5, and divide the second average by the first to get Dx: 0.491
